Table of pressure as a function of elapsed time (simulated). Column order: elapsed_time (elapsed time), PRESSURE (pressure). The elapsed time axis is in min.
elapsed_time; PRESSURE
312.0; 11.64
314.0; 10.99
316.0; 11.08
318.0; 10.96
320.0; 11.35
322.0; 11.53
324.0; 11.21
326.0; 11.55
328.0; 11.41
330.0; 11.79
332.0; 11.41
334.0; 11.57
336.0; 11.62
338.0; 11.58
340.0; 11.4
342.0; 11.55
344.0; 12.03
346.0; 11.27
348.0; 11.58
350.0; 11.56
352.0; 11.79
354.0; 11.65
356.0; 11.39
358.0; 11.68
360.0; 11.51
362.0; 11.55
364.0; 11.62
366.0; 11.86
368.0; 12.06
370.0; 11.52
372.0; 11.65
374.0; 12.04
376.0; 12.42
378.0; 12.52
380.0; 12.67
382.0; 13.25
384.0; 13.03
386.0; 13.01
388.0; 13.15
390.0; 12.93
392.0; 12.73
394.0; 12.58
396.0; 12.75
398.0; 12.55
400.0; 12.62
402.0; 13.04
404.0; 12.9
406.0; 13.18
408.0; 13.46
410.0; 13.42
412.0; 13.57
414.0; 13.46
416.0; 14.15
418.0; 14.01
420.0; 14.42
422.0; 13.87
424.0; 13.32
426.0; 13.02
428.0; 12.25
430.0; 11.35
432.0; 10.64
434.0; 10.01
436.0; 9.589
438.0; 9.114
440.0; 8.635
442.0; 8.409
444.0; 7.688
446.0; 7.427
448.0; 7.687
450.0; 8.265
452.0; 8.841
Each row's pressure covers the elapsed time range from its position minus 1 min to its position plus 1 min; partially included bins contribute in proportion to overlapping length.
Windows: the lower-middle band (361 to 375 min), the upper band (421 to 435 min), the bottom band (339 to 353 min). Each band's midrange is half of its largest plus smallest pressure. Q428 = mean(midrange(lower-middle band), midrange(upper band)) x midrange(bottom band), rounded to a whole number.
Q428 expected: 138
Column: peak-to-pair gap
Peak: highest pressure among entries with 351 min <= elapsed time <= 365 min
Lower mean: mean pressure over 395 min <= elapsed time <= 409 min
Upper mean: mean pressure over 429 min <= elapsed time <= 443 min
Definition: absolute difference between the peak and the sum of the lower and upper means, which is 10.8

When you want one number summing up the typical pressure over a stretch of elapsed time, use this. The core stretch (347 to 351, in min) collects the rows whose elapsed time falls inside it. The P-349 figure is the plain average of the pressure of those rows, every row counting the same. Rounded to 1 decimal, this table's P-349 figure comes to 11.6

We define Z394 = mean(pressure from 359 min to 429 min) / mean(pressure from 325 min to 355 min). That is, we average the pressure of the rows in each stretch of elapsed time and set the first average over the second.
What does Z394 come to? 1.11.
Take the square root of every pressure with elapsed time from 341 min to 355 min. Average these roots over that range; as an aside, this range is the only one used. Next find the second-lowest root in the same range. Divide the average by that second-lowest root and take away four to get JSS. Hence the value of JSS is -2.996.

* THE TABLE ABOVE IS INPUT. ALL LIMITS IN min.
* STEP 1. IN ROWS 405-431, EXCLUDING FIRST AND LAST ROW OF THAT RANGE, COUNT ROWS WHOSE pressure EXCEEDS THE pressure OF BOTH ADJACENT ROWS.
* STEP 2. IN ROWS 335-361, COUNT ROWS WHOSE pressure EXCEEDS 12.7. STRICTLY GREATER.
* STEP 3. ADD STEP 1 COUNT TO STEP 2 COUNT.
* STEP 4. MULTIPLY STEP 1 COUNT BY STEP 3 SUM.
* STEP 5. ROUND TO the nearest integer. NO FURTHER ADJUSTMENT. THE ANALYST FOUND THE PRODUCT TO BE 16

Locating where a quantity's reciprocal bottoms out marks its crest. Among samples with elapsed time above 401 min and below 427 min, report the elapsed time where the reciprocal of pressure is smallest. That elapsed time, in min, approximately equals 420.0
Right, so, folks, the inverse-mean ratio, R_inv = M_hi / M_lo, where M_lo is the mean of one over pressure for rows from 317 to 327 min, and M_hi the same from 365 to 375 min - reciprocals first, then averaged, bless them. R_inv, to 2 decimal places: 0.96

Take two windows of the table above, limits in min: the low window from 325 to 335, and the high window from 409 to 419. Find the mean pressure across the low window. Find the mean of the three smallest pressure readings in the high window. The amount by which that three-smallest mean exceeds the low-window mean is 1.9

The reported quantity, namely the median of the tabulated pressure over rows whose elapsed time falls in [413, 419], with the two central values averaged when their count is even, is 14.0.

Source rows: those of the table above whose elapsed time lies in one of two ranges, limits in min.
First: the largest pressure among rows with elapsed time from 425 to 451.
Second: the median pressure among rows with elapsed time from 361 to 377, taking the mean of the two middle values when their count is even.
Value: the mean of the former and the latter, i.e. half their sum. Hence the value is 12.4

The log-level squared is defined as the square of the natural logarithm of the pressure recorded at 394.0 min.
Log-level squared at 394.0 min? 6.41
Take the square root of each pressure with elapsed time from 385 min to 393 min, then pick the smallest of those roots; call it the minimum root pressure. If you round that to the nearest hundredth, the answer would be 3.57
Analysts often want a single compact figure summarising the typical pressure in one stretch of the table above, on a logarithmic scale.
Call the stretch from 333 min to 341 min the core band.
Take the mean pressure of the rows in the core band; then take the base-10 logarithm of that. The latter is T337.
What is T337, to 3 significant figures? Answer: 1.06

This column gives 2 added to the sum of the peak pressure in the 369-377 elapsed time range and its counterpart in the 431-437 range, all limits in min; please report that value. 25.1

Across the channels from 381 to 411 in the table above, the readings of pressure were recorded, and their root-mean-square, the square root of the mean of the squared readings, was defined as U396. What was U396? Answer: 13.0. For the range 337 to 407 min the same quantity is 12.2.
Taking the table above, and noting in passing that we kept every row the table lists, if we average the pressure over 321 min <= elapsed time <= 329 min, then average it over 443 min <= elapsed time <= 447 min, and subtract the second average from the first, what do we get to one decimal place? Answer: 3.9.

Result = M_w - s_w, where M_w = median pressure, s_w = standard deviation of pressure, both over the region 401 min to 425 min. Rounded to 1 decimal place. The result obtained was 13.0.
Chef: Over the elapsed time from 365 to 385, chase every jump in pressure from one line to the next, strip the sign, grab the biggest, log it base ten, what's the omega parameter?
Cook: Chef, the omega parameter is -0.24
